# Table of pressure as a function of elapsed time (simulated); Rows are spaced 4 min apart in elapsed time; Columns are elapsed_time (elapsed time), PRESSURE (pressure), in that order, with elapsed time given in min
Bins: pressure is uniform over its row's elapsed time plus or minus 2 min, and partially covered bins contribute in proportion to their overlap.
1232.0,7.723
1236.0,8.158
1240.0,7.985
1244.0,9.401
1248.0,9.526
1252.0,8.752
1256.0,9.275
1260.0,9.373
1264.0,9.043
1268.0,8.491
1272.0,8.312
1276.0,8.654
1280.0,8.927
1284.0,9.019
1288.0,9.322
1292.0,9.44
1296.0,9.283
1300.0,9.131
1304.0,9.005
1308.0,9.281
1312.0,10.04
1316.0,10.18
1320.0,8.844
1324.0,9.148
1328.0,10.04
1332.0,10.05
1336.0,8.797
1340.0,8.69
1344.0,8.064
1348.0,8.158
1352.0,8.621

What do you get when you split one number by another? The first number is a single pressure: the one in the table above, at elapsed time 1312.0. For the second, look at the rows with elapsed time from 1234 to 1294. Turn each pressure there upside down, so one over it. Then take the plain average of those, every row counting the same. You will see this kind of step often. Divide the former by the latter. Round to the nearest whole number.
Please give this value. 89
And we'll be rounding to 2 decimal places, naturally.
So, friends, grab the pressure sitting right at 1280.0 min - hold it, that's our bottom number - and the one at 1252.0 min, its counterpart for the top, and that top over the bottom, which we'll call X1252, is 0.98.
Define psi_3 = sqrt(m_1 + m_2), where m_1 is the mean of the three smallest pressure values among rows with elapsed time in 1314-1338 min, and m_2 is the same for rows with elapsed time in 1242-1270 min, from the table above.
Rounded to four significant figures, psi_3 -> 4.206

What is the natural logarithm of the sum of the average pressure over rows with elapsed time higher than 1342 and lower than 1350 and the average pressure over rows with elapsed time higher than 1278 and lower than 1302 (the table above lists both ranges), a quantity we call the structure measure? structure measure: 2.85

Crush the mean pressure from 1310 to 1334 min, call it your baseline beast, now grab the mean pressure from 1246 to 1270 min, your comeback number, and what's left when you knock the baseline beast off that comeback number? -0.64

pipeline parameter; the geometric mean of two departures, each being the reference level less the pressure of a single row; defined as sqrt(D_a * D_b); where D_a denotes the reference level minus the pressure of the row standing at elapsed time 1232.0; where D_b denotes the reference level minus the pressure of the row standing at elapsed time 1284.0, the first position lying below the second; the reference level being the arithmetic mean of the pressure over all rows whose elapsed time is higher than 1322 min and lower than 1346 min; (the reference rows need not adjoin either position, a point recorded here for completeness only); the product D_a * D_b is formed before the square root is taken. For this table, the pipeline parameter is 0.4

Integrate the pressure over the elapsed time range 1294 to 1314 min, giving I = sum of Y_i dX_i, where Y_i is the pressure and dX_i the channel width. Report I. 187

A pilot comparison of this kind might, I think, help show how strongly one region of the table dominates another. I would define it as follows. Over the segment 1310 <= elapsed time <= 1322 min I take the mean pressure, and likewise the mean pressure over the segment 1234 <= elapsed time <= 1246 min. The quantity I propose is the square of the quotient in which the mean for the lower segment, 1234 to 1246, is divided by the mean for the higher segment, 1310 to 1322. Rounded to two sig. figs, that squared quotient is 0.77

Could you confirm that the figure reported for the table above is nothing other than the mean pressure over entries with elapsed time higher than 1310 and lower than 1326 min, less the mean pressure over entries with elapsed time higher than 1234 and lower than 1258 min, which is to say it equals 0.70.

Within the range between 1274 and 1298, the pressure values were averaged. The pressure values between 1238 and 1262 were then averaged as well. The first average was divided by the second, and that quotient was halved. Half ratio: 0.503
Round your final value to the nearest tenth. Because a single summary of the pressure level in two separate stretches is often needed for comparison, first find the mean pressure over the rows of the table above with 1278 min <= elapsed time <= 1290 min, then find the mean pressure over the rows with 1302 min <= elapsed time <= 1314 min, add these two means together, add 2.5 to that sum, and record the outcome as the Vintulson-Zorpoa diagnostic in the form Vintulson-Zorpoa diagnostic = 21.0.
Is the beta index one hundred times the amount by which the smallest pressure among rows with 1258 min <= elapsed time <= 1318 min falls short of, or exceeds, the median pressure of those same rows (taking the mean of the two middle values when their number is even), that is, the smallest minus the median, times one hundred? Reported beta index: -82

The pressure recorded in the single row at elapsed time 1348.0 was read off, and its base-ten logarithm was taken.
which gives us 0.912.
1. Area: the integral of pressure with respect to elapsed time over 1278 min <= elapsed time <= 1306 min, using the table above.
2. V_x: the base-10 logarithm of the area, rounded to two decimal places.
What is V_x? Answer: 2.41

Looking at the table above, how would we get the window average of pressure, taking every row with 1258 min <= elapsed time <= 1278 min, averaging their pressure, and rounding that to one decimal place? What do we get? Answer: 8.8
